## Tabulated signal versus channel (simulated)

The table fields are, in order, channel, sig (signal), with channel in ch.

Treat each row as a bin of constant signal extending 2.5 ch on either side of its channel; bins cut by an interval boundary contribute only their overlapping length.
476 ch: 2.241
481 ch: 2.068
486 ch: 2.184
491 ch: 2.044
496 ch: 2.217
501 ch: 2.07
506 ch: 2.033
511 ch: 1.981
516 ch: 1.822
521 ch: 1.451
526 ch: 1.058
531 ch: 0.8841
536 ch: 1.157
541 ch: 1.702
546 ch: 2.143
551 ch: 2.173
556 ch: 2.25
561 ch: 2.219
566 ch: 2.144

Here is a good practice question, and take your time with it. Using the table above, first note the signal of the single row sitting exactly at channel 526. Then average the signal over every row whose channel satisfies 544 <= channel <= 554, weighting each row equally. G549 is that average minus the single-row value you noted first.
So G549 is 1.1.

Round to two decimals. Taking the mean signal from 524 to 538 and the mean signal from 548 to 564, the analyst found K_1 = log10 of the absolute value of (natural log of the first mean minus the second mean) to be 0.34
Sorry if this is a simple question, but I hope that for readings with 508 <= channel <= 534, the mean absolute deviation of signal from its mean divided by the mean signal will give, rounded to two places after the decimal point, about 0.26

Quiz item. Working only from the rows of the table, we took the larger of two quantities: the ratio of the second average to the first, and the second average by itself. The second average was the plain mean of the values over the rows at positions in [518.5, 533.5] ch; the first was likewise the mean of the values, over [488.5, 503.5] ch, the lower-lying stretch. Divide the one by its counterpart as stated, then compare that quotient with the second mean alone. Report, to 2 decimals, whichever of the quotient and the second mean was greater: 1.13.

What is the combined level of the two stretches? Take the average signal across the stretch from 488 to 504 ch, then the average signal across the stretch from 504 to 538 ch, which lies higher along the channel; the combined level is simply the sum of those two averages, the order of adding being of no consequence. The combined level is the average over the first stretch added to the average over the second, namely 3.59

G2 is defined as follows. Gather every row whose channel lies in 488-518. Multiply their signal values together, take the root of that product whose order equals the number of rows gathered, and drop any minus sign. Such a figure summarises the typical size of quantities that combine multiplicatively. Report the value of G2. 2.0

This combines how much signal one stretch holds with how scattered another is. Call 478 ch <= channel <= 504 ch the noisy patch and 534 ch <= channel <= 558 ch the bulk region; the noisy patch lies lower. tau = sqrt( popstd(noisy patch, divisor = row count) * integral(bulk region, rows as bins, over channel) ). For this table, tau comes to 1.8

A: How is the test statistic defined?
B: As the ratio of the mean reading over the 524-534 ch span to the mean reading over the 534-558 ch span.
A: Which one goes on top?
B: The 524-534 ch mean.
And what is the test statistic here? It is 0.52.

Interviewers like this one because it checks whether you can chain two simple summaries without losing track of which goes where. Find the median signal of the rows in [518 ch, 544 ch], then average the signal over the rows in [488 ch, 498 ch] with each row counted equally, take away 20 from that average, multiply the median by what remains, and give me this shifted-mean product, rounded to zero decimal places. -21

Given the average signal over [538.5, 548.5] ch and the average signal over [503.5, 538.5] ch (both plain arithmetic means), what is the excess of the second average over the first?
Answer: -0.44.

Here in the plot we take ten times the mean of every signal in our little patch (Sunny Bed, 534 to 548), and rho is 16.7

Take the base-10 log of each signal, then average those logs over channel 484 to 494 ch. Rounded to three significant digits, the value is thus 0.325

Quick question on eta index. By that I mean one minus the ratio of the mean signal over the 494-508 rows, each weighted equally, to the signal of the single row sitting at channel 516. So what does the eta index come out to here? -0.16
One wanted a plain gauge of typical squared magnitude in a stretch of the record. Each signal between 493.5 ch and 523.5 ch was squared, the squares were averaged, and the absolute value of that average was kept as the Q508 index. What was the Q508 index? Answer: 3.8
